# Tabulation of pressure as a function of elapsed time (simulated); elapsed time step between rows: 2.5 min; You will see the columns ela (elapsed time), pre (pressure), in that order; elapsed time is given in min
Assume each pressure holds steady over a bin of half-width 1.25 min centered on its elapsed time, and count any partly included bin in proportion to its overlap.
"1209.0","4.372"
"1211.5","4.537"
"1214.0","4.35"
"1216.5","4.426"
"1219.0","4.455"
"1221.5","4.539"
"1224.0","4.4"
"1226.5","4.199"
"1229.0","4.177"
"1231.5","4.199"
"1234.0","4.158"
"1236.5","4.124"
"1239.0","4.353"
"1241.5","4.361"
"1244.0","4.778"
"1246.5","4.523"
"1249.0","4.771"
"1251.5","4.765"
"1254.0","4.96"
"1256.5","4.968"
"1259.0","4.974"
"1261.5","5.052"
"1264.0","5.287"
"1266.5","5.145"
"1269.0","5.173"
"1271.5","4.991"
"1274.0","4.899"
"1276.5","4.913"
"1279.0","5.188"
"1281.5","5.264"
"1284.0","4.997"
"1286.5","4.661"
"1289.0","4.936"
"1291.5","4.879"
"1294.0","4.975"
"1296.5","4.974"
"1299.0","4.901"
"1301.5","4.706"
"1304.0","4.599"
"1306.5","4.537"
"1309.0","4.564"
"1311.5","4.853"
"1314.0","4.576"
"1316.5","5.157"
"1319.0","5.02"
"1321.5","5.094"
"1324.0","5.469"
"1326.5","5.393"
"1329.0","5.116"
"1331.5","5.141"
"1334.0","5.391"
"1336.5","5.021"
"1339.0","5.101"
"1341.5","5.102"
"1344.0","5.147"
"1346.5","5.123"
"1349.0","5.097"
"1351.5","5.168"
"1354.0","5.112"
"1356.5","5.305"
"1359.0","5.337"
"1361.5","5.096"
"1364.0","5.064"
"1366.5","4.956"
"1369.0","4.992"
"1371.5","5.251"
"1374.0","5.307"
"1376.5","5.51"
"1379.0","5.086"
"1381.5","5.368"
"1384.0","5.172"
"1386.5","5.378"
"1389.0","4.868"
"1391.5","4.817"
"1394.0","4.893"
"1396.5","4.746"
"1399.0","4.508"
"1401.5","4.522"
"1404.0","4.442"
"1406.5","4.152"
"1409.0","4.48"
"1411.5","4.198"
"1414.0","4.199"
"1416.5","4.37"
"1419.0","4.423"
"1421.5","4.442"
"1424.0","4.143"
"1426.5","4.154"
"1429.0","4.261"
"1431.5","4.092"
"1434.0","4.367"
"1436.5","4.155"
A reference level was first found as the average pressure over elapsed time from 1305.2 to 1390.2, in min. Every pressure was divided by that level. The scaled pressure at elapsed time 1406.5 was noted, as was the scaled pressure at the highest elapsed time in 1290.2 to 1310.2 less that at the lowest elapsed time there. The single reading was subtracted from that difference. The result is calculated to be -0.87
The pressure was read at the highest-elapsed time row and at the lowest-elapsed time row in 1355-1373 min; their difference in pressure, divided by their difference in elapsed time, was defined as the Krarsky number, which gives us 0.00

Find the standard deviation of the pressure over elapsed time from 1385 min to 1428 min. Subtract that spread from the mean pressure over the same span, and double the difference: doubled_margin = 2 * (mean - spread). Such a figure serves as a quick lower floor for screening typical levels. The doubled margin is 8.4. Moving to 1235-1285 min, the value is 9.1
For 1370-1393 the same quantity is 9.9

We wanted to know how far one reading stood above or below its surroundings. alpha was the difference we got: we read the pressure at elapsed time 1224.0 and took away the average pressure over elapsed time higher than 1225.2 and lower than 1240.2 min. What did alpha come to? 0.2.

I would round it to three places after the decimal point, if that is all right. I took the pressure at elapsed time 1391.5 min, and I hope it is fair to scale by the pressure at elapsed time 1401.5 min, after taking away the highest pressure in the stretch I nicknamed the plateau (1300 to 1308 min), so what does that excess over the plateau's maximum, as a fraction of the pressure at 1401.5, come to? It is 0.025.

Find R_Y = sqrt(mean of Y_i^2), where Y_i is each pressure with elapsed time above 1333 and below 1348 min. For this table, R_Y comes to 5.1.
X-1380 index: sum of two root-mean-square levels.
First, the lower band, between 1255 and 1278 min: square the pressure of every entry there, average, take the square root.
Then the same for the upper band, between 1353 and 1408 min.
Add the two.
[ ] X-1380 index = 10.1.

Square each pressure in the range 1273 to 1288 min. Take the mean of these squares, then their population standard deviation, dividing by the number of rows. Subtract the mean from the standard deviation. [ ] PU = -22.9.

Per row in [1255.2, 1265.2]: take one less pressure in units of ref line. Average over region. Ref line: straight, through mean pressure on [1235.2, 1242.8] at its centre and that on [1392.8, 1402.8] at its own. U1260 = -0.17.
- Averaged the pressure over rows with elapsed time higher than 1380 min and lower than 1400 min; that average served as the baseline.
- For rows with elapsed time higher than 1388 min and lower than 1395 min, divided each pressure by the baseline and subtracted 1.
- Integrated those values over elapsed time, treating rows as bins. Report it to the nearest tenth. -0.2 min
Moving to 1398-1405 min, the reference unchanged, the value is -0.7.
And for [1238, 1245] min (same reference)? -0.7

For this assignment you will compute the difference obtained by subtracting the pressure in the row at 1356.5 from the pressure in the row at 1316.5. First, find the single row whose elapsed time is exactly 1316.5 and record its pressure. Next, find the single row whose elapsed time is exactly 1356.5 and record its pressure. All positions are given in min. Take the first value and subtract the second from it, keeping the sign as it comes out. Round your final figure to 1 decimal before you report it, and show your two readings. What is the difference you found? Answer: -0.1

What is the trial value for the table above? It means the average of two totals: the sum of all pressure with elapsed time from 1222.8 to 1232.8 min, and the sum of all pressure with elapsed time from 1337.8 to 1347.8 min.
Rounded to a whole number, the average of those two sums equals 19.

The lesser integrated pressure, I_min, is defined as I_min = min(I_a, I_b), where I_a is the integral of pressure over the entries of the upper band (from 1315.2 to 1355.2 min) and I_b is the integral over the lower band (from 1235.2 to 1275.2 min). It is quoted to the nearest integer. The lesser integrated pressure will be 193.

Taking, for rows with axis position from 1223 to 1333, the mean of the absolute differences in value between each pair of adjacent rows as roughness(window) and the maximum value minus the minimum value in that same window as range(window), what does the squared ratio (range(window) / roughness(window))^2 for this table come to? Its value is 81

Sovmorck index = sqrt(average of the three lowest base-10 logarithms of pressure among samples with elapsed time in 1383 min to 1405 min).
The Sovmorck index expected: 0.808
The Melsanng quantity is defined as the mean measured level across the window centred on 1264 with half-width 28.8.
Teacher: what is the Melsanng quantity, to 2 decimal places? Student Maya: 4.87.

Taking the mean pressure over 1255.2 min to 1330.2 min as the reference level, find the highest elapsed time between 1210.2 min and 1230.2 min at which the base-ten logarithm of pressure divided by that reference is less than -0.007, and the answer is 1229.0 min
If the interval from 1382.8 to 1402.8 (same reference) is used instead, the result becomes 1401.5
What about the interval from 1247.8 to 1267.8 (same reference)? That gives 1251.5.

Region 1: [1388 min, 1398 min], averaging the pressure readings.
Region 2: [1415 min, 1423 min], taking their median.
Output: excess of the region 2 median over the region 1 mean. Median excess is -0.4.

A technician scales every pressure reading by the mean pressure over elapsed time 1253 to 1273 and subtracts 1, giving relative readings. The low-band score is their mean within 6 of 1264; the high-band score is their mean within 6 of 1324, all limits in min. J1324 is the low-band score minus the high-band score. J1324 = -0.02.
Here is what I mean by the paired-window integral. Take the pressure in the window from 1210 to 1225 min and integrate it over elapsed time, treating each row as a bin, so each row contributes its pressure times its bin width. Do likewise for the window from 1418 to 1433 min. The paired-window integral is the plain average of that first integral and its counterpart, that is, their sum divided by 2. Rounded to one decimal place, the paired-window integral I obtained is 65.3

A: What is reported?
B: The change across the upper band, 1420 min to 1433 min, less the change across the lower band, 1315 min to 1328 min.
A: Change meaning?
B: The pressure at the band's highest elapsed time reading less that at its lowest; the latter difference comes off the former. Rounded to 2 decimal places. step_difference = -0.59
